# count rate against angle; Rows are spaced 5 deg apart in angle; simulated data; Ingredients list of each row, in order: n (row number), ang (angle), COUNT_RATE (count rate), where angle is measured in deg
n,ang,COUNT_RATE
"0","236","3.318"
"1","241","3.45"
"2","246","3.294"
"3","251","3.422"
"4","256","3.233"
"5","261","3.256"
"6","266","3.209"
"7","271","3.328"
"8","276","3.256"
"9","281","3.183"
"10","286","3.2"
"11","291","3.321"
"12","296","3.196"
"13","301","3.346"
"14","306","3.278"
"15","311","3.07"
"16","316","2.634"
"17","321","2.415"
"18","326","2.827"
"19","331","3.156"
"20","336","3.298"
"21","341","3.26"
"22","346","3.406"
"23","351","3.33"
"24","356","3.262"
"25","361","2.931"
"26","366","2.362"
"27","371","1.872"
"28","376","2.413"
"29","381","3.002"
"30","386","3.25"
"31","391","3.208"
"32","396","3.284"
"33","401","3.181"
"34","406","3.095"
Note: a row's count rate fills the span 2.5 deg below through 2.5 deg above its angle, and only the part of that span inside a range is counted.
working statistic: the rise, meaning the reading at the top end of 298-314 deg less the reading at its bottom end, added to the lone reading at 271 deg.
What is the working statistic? 3.05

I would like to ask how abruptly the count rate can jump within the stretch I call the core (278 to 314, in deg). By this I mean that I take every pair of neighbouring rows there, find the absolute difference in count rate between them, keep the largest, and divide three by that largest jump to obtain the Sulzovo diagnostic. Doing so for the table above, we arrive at 14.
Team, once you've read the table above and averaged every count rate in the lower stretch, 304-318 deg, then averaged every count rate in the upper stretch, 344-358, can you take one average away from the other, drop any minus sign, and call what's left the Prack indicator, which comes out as 0.34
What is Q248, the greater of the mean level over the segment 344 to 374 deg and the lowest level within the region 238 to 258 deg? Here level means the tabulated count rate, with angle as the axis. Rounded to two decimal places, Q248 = 3.23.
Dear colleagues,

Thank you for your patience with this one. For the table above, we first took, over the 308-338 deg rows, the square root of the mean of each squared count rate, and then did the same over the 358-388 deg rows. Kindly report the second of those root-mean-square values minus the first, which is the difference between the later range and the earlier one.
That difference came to -0.24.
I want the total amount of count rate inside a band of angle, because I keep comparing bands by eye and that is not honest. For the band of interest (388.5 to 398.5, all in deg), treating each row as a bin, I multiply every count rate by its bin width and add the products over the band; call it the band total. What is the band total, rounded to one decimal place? 32.5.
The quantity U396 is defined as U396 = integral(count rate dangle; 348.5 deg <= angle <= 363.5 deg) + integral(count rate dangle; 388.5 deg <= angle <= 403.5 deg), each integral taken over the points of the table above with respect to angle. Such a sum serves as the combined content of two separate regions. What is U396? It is 96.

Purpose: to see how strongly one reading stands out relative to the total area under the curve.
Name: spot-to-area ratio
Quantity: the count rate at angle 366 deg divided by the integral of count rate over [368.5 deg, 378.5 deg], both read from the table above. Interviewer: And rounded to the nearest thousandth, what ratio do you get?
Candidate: 0.110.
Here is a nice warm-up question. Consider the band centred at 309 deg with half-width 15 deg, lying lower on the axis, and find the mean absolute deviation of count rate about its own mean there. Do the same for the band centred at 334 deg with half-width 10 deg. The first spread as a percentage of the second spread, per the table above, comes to 201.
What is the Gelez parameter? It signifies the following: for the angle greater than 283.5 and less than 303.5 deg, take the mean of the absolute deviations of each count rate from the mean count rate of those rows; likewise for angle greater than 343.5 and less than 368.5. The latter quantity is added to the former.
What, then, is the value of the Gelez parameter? 0.40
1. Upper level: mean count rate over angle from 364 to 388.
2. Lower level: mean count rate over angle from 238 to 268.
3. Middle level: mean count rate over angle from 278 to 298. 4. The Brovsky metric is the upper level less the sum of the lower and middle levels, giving -4.0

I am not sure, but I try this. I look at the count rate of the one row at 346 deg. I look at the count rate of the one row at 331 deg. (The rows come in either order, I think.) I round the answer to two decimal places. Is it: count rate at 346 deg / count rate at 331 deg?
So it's 1.08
